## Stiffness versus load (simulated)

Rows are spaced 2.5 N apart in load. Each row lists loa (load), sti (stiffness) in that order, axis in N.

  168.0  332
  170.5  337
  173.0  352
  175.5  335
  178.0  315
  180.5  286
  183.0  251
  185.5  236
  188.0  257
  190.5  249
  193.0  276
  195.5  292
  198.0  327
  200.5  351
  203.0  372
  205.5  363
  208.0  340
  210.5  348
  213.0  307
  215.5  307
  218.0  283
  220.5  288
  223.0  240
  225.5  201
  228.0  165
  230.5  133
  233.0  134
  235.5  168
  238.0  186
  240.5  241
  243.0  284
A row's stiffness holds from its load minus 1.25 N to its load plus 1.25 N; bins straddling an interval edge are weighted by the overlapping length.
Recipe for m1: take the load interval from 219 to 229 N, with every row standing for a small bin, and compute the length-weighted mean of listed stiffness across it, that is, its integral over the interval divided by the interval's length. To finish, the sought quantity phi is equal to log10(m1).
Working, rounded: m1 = 226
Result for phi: 2.35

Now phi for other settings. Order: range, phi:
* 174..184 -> 2.48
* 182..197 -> 2.42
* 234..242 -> 2.30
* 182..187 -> 2.39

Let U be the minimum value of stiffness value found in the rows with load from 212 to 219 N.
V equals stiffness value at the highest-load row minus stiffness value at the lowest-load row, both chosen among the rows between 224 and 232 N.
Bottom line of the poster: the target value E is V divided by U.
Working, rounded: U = 283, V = -68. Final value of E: -0.24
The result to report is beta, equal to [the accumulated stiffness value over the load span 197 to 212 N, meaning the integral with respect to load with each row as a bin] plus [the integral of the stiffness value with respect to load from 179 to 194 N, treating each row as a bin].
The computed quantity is 9145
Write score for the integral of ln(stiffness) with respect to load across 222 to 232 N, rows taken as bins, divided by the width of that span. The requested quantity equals 5.18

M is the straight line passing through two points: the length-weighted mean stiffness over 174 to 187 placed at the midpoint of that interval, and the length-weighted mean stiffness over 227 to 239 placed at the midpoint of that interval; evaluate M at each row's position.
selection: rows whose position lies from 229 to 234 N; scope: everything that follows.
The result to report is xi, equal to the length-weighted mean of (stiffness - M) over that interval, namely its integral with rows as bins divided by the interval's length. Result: -25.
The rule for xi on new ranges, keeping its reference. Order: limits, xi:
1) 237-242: 78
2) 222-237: 8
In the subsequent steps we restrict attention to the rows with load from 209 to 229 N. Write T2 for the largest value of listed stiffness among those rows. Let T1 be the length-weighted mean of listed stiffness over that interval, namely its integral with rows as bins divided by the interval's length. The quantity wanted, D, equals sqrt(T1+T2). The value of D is 24.9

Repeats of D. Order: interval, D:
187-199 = 24.6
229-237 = 17.7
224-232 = 19.2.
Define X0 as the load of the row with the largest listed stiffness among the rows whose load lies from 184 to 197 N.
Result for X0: 195.5 N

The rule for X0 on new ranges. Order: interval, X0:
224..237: 225.5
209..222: 210.5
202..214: 203.0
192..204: 203.0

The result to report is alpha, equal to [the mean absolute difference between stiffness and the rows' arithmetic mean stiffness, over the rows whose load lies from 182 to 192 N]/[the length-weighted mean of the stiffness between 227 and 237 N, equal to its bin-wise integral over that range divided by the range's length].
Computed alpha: 0.04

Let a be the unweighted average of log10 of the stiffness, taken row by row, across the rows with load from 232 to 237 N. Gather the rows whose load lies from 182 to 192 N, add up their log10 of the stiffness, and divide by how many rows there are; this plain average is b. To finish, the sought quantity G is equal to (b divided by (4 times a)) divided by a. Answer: 0.126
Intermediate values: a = 2.18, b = 2.39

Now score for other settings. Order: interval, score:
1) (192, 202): 5.74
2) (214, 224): 5.64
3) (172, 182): 5.76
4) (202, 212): 5.87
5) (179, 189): 5.55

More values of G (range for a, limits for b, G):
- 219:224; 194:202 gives 0.107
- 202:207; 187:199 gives 0.093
